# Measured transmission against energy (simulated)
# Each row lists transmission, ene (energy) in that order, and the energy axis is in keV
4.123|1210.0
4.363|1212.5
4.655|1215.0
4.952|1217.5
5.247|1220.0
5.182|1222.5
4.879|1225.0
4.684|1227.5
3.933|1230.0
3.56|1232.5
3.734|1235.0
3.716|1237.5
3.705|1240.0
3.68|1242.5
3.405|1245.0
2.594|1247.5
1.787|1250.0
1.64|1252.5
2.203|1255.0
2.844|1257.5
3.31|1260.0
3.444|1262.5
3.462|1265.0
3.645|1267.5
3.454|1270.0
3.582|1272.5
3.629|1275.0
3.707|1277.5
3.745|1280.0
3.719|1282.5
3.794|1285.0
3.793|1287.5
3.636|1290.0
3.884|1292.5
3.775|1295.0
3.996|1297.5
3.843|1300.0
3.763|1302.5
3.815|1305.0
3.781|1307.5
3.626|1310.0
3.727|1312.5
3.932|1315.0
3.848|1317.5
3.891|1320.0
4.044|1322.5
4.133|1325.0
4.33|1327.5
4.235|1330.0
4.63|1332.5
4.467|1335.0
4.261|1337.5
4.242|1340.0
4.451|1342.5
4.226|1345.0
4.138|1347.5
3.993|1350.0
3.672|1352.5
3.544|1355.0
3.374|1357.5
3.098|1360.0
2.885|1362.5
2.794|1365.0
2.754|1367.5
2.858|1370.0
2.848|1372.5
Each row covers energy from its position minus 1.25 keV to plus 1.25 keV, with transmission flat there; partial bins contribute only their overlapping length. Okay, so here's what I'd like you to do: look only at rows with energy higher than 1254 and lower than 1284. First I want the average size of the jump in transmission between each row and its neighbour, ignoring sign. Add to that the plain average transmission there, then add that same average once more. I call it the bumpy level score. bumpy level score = 7.0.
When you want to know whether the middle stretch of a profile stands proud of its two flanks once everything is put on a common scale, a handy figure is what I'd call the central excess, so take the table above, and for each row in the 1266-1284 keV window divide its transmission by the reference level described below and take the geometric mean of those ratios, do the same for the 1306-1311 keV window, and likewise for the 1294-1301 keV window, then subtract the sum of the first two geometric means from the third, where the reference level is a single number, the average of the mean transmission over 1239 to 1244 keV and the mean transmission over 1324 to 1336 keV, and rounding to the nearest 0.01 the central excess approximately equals -0.86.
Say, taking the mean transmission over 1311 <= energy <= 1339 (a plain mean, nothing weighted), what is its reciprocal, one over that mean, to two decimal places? 0.24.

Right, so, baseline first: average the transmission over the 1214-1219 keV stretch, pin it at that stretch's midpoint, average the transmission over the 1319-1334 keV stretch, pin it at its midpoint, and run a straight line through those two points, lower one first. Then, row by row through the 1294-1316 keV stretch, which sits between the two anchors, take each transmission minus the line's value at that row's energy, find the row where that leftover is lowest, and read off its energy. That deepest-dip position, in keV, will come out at 1310.0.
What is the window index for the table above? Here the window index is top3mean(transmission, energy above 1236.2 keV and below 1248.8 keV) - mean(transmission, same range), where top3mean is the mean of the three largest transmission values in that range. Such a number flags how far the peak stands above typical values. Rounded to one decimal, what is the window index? 0.3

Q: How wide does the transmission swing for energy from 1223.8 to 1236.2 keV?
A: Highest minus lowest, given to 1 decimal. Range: 1.3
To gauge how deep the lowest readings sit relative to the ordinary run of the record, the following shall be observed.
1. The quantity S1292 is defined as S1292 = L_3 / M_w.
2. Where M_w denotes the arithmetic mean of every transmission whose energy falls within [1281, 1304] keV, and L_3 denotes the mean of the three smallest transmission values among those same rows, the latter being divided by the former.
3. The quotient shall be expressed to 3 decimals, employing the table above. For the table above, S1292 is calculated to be 0.975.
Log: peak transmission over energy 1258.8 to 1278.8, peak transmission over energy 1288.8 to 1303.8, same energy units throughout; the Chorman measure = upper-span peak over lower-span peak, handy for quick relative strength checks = 1.1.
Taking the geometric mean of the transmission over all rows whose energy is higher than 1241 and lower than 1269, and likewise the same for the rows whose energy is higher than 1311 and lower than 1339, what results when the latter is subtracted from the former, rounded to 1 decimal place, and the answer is -1.3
